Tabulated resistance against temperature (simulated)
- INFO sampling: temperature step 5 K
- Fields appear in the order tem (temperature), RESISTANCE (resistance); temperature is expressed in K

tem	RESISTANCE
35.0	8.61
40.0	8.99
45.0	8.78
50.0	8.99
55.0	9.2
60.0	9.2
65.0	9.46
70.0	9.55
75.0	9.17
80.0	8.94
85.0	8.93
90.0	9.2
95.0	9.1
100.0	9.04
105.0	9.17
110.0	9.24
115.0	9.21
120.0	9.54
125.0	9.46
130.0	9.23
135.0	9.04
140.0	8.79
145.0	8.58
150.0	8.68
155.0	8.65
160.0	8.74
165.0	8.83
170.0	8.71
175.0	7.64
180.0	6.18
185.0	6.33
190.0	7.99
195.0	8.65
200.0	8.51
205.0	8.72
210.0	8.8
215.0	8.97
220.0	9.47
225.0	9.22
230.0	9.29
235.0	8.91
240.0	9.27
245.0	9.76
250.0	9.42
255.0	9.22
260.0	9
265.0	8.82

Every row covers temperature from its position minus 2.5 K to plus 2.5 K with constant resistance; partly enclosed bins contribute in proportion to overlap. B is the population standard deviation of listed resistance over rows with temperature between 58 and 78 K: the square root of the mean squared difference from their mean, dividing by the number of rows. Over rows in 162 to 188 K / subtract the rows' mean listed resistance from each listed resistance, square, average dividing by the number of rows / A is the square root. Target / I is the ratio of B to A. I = 0.1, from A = 1.13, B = 0.16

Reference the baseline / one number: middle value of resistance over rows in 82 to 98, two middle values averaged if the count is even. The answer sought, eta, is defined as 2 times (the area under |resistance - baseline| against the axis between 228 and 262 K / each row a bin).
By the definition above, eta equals 17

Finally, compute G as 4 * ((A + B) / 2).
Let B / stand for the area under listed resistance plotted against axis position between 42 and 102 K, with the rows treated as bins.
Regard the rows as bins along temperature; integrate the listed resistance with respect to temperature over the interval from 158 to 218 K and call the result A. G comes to 2077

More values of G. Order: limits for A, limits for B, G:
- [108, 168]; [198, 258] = 2175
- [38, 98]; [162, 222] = 2082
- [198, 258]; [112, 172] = 2171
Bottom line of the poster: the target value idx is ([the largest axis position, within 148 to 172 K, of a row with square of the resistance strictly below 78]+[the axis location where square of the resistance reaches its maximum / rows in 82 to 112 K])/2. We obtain 140.0 K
